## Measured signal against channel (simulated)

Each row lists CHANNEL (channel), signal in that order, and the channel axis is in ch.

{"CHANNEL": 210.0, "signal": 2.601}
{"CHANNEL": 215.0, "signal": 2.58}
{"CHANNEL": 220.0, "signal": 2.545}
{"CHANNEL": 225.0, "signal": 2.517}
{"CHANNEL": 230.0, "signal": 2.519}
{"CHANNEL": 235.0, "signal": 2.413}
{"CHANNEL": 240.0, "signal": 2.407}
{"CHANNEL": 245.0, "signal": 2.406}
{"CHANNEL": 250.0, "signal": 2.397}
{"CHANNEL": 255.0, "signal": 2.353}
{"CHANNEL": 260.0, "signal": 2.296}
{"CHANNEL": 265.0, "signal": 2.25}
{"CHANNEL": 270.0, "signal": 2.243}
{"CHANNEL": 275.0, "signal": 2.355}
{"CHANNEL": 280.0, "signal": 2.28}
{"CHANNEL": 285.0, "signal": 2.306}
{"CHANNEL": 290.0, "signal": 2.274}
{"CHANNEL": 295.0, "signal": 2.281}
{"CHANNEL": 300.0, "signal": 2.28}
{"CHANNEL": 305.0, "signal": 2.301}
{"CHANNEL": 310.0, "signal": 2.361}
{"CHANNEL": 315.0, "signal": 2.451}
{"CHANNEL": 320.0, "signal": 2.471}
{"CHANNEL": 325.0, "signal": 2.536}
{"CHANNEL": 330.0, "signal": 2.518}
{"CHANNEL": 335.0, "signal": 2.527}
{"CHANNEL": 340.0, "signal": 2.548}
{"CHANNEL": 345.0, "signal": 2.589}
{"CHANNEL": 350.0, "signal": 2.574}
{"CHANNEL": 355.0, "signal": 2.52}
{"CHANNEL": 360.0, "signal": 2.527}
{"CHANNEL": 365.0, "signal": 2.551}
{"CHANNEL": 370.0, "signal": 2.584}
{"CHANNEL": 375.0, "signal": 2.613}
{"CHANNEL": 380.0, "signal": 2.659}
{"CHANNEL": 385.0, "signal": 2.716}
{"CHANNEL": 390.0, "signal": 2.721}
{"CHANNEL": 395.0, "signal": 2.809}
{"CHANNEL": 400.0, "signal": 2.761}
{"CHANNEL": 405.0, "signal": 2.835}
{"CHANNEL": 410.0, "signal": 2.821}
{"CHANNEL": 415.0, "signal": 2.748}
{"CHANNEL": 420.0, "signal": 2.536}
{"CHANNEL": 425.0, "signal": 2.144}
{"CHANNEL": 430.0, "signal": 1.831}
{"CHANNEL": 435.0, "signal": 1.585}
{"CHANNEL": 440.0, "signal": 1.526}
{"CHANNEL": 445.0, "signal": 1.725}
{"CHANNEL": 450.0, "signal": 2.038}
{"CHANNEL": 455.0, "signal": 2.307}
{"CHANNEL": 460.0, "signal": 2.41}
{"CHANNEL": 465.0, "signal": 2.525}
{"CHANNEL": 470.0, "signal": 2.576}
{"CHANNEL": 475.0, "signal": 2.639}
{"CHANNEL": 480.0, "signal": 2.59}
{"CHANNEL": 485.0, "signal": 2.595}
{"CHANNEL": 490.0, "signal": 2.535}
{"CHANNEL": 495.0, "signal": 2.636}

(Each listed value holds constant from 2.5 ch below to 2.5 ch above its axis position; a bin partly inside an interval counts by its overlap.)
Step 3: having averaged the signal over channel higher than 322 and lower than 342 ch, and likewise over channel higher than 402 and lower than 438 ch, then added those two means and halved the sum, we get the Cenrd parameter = 2.44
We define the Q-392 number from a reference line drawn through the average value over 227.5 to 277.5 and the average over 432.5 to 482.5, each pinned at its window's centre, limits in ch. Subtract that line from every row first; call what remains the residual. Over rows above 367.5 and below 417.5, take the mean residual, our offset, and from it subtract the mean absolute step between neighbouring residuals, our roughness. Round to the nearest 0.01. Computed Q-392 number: 0.43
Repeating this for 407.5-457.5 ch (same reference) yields -0.32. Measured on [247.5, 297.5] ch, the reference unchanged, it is -0.09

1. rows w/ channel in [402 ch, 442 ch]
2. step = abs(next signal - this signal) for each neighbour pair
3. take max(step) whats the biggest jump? 0.39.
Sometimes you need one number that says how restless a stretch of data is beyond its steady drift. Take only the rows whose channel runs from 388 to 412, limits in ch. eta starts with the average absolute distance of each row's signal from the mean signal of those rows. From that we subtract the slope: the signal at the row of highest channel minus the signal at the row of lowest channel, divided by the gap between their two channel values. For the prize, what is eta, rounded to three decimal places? 0.034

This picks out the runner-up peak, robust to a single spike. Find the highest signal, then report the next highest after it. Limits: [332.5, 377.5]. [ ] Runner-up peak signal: 2.589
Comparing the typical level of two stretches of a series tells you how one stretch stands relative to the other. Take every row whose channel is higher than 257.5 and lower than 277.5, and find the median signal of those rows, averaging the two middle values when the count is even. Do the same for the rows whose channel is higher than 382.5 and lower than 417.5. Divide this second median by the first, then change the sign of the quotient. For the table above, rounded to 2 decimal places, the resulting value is -1.21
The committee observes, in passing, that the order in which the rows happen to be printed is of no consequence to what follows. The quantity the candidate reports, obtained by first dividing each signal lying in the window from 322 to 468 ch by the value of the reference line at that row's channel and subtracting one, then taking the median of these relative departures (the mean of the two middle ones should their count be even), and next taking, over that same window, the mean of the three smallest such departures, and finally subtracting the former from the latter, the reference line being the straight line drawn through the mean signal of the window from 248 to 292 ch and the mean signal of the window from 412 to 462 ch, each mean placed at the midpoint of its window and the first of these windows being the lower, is -0.40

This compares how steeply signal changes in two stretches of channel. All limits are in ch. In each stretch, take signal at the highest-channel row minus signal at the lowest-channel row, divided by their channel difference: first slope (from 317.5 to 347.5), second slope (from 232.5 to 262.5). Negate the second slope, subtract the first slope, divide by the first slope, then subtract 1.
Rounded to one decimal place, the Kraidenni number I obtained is -1.0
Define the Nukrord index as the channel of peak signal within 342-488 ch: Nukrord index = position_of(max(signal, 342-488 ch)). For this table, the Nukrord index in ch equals 405.0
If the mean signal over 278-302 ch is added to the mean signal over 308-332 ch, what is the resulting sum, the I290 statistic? 4.8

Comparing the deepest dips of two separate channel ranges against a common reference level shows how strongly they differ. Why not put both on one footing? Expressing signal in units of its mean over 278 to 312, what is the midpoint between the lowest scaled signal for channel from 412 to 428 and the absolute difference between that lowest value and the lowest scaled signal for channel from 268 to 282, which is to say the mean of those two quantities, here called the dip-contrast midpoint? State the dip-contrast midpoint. 0.49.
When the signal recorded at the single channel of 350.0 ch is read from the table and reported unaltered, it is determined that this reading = 2.574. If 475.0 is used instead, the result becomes 2.639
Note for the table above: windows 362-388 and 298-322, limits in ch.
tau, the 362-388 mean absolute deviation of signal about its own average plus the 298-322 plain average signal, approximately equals 2.42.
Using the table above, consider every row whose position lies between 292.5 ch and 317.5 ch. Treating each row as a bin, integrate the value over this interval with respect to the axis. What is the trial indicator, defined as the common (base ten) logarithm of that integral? 1.77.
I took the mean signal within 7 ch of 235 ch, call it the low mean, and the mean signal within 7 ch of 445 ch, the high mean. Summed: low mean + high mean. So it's 4.2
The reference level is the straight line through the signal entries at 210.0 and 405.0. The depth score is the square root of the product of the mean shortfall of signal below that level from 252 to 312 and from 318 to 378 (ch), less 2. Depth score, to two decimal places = -1.71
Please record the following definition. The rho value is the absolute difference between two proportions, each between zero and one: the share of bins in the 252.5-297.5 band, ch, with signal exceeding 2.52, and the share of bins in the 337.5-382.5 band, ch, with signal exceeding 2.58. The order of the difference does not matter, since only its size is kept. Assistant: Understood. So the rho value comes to 0.4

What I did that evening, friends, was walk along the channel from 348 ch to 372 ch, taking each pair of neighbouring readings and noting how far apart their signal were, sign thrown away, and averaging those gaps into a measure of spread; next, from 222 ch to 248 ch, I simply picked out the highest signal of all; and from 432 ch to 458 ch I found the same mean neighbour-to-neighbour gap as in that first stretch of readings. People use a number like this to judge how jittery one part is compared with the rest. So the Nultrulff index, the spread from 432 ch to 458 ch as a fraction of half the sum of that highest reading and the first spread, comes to 0.16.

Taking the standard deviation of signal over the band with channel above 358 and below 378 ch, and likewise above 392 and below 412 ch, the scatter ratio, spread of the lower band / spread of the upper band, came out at 1.2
